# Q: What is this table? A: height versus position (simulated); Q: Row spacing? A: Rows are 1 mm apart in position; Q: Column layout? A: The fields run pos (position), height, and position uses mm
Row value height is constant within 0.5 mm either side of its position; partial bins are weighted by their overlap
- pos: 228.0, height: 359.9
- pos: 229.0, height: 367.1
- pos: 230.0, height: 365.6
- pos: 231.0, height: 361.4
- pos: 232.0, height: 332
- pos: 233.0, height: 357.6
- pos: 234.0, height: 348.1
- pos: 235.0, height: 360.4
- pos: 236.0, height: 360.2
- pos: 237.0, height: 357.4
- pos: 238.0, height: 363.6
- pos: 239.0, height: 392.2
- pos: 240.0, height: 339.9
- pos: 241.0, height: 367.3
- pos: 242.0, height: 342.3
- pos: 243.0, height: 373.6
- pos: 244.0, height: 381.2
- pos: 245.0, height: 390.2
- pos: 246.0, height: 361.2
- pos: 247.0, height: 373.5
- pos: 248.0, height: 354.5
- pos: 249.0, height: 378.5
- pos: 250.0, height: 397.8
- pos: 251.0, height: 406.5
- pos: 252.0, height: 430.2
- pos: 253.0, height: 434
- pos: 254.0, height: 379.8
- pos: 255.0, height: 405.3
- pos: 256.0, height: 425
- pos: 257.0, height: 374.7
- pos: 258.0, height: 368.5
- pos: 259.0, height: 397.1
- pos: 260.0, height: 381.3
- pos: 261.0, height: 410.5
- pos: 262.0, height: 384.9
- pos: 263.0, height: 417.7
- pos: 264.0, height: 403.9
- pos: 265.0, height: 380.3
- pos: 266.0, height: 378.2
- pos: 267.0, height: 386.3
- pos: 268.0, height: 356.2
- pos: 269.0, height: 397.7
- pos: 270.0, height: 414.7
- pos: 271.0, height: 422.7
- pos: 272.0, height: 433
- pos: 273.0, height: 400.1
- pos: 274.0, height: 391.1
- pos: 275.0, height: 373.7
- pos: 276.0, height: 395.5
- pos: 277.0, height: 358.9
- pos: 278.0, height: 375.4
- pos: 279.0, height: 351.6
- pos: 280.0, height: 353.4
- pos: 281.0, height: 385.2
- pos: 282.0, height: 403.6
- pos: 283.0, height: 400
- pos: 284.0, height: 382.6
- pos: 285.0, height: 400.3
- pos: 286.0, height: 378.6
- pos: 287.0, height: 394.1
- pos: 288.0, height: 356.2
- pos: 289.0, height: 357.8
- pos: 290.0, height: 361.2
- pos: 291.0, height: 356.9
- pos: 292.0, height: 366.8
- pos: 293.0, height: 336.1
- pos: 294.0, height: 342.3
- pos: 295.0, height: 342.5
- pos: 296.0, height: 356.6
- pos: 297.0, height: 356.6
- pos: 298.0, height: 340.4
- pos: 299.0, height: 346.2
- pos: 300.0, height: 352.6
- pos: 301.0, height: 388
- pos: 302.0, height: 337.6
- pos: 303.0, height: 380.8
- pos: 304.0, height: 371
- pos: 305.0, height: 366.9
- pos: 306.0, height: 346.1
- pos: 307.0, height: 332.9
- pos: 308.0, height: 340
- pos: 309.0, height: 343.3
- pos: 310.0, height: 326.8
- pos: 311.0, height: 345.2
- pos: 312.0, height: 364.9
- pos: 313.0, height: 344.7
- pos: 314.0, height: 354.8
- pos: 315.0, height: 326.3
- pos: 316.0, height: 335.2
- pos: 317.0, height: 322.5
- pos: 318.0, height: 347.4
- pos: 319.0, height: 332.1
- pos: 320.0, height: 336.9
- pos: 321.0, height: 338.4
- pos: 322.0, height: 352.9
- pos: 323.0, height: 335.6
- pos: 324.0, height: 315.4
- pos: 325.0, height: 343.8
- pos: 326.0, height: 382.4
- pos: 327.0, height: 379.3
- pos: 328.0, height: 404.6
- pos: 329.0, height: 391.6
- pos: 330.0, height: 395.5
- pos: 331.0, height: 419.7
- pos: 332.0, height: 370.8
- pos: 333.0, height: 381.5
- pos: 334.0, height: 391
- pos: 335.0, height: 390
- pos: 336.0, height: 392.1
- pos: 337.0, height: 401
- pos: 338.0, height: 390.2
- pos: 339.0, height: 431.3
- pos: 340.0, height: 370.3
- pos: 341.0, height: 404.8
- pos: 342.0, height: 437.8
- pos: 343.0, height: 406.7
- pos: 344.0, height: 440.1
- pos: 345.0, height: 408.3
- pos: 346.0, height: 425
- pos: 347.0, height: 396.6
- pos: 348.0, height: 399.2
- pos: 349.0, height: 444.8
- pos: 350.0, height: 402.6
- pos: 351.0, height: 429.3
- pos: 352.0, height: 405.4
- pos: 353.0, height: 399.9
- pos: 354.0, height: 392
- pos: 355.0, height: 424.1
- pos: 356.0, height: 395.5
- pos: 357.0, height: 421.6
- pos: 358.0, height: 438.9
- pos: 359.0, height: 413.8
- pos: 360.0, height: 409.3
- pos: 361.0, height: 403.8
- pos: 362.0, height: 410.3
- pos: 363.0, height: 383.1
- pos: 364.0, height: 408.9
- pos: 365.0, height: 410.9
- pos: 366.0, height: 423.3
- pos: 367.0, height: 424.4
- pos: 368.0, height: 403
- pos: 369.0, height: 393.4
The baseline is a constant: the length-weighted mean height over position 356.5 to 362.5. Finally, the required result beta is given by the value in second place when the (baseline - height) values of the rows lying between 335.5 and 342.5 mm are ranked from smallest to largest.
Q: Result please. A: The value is -15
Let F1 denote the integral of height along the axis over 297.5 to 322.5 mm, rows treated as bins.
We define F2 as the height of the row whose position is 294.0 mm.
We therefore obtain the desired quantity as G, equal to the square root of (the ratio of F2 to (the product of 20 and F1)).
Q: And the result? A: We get 0.0444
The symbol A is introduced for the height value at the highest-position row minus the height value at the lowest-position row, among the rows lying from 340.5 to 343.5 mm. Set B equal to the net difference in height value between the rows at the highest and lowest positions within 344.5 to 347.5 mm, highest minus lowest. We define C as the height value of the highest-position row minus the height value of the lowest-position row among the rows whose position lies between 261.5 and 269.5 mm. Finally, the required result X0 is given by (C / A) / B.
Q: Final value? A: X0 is -0.58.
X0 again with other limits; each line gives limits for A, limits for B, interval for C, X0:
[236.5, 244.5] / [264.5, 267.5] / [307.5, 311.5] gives 0.04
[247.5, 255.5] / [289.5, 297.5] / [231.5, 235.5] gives -0.12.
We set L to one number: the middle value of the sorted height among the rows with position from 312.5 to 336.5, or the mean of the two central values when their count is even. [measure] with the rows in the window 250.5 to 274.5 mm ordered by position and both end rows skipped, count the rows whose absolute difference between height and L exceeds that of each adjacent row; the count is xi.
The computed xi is 7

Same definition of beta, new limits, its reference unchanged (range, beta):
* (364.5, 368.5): -7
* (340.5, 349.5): -24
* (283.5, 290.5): 22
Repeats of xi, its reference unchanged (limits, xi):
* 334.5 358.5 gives 8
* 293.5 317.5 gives 7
